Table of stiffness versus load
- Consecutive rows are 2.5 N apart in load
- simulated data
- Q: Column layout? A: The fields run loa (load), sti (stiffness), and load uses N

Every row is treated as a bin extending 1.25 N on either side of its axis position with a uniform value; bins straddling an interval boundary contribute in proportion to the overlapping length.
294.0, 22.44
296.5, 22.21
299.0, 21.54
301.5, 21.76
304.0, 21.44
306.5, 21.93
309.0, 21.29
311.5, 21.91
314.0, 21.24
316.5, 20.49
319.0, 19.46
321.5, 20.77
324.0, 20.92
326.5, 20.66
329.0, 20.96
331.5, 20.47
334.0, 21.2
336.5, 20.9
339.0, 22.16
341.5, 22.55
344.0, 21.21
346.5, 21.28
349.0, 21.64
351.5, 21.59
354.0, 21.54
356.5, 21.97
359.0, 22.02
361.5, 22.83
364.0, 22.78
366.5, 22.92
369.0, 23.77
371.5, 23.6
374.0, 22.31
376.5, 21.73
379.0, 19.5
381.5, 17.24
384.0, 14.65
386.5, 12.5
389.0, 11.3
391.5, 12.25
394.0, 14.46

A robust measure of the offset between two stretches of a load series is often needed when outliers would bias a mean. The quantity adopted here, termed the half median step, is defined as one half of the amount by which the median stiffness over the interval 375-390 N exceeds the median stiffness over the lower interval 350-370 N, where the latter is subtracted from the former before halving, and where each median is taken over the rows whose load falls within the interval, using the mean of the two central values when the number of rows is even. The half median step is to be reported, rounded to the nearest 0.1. -3.2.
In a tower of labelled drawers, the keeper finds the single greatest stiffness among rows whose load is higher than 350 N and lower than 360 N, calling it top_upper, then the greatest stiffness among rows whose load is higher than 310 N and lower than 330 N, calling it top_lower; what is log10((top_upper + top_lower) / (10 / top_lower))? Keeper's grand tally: 1.98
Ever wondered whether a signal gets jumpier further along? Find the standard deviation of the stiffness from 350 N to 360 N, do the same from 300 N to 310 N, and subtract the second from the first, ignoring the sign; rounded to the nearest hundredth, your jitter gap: 0.04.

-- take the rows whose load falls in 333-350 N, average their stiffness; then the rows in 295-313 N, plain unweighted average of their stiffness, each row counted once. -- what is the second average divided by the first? 1.01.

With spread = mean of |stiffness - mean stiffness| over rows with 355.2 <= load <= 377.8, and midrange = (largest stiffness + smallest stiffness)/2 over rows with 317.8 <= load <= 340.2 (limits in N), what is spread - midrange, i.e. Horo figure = -20.2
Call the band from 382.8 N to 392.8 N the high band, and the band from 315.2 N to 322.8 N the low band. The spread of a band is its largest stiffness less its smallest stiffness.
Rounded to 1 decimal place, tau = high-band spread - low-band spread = 2.0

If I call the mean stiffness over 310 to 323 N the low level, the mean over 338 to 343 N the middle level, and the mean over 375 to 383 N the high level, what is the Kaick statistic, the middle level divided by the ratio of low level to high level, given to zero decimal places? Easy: 21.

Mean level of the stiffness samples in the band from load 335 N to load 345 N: 21.7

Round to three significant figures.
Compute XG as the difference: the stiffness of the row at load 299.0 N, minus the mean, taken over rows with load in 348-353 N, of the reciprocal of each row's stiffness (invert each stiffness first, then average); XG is 21.5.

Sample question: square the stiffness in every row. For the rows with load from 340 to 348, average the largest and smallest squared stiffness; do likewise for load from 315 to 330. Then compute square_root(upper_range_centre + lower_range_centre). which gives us 29.8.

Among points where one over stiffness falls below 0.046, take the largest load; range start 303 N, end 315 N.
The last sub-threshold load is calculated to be 311.5 N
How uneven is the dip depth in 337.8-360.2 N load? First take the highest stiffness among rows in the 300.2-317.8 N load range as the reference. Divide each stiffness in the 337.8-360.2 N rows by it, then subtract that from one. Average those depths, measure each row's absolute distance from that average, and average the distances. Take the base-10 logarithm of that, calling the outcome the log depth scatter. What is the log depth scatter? -1.79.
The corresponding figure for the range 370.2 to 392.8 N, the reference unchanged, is -0.73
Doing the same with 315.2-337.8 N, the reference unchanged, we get -1.81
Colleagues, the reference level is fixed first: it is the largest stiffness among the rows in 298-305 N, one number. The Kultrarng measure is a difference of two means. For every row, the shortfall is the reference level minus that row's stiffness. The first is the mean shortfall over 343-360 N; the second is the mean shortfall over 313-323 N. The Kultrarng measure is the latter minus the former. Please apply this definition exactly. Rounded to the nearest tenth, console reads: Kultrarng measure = 1.1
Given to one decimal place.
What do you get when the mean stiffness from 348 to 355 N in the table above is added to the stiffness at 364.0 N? 44.4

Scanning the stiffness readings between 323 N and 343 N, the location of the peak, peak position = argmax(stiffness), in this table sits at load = 341.5 N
